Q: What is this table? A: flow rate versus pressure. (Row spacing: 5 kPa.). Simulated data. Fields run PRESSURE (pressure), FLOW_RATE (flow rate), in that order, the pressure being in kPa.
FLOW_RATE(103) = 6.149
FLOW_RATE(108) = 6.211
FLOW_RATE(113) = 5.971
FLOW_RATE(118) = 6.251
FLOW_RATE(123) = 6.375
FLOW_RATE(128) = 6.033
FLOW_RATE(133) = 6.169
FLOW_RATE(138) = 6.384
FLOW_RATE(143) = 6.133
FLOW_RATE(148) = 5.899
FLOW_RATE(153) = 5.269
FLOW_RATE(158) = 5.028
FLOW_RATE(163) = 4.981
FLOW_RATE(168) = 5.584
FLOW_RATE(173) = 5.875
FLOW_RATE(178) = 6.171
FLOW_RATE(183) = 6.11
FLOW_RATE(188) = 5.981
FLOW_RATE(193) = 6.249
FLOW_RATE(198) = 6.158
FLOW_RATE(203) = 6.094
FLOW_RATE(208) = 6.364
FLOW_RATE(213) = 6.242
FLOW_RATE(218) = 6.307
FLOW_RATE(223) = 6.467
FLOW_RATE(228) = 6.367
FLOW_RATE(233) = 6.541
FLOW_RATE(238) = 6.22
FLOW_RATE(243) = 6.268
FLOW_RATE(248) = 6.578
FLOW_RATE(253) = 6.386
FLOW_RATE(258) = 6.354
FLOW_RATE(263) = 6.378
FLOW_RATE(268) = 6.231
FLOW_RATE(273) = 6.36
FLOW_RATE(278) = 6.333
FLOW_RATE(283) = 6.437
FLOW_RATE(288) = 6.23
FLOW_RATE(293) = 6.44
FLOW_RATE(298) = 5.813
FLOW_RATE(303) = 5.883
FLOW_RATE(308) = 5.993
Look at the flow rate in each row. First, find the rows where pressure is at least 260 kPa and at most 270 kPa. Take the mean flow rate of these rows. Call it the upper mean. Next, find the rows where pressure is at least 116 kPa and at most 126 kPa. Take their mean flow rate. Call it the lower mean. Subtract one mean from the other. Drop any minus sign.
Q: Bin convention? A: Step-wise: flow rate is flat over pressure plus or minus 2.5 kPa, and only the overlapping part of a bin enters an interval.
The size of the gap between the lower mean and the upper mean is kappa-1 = 0.01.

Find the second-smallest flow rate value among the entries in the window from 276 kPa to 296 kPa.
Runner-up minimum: 6.333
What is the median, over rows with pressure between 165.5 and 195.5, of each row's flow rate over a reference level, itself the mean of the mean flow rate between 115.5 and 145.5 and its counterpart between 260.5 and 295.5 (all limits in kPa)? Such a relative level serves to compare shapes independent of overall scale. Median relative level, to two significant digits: 0.96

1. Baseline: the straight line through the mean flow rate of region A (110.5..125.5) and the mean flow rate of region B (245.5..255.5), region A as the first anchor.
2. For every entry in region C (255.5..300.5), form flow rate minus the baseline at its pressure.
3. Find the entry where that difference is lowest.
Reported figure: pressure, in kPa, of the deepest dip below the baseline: 298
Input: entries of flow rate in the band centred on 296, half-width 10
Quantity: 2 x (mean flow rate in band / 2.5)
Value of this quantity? 4.87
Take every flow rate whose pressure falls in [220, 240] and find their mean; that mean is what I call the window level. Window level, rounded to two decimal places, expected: 6.40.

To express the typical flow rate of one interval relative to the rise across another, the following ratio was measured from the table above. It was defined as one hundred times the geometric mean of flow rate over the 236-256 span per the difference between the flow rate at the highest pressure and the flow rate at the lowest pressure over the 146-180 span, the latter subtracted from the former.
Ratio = 2339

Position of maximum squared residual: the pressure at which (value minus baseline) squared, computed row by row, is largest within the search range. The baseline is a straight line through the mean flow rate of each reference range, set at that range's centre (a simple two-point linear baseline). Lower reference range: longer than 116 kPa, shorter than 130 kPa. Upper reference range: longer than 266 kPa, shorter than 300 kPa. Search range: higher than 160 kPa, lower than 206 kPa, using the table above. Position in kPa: 163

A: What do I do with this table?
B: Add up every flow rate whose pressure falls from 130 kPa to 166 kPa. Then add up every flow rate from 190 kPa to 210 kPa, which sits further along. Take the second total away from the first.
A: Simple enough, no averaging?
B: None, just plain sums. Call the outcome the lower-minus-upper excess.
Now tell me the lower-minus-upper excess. 15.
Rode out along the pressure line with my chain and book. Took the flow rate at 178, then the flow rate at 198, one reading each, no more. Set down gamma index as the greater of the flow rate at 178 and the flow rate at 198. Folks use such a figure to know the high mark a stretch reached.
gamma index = 6.2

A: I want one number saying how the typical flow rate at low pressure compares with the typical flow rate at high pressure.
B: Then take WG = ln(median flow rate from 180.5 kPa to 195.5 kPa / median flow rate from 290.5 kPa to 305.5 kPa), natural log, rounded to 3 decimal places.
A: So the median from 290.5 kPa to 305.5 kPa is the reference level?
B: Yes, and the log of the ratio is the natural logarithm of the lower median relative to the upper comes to 0.038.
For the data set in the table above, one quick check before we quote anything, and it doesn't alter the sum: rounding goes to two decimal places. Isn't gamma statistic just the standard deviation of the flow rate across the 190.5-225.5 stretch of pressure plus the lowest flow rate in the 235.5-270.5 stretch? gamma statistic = 6.34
